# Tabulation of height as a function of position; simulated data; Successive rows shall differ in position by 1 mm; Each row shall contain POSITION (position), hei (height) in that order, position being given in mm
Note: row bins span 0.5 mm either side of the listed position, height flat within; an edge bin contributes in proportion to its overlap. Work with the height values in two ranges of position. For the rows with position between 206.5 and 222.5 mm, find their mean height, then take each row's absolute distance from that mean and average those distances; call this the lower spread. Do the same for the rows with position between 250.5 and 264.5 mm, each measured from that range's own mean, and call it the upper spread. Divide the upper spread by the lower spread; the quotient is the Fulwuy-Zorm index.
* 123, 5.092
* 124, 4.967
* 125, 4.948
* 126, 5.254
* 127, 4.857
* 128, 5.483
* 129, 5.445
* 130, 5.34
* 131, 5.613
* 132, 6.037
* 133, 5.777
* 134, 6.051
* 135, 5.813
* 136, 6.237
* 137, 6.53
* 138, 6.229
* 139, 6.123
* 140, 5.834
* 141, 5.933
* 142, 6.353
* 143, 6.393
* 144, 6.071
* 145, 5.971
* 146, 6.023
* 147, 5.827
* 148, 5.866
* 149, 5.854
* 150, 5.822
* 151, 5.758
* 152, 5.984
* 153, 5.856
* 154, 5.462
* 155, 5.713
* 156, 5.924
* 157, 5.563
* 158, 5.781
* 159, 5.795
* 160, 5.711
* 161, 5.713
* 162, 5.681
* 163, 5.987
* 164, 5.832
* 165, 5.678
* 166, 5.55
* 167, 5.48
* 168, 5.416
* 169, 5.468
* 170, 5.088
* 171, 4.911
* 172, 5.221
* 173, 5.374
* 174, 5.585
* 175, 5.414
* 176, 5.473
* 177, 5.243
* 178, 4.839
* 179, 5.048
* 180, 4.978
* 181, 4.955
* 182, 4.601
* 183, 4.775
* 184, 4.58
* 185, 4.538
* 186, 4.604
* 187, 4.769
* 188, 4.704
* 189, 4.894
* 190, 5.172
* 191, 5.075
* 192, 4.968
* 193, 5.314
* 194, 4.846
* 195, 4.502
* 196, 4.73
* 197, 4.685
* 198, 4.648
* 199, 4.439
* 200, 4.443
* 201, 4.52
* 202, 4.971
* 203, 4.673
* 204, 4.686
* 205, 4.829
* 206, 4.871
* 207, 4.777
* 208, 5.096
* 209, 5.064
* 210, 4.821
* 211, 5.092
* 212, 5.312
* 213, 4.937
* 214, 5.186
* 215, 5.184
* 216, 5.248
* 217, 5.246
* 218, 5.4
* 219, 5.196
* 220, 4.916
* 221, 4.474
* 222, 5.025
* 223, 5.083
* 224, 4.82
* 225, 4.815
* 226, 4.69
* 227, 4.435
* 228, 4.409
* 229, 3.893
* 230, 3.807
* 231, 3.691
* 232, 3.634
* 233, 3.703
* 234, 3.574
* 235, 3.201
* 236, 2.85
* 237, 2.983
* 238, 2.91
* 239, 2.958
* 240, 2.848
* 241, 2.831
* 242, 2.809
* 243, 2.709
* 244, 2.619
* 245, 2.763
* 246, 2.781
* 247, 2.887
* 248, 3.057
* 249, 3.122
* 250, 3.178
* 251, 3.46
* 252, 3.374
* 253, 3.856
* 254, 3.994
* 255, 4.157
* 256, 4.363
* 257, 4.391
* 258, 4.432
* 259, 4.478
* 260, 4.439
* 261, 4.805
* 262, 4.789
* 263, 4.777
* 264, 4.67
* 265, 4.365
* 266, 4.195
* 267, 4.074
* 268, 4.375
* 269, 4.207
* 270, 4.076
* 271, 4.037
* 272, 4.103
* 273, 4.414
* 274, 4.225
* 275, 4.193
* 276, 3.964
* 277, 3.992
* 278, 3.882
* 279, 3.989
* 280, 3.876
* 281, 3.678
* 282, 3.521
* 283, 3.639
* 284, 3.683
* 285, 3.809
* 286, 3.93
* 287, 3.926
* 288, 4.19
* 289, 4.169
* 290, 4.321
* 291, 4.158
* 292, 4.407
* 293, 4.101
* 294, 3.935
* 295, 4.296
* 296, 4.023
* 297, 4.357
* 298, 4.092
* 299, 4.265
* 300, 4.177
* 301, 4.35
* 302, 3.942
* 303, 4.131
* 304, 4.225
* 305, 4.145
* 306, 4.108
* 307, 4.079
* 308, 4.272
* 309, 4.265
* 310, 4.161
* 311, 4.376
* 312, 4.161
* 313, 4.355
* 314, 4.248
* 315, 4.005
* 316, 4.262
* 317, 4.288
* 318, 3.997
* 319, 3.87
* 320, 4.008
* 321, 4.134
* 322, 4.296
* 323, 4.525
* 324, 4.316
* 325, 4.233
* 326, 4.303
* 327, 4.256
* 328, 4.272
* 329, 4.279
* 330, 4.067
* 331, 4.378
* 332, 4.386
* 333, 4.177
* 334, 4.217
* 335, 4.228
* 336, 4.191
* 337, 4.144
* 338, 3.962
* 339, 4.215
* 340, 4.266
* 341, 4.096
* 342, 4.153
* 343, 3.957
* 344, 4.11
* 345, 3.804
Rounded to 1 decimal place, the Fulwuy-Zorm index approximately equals 2.1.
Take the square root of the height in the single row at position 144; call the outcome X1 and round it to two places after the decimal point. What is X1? 2.46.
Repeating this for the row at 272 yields 2.03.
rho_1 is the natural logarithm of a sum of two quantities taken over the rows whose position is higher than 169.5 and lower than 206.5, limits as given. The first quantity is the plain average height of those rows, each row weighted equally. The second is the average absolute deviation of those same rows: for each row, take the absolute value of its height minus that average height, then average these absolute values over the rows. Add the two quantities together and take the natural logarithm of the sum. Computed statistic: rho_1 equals 1.64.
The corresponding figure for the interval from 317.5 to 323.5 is 1.46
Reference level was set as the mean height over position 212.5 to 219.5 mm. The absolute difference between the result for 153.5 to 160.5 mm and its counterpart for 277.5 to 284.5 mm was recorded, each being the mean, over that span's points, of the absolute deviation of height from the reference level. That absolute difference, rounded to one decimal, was 0.9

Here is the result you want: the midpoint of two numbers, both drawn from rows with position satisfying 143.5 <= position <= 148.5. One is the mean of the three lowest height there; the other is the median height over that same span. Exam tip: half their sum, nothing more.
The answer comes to 5.9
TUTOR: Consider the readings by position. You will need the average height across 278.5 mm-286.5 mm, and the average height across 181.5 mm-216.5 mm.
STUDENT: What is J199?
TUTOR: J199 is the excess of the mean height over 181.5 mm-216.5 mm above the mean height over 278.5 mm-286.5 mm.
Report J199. 1.08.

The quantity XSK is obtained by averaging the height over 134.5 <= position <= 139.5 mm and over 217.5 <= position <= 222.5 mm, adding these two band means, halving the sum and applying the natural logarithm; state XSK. 1.7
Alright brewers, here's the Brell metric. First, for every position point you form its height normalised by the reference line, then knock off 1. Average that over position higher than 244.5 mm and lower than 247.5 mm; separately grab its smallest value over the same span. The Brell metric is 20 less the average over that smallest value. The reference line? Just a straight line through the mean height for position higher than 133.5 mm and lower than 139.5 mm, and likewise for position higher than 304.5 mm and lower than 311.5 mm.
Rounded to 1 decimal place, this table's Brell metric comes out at 19.0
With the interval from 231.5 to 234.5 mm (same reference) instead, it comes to 19.0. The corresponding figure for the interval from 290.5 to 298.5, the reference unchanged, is 19.6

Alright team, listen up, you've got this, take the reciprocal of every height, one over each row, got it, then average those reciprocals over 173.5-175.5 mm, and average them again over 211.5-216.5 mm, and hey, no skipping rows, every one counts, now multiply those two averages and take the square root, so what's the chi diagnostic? 0.19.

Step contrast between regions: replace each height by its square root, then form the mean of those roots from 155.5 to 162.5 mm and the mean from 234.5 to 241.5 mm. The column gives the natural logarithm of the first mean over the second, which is 0.335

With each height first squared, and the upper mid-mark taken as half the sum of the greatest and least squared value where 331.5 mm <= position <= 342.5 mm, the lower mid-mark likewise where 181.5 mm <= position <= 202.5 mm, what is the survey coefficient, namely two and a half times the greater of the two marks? 60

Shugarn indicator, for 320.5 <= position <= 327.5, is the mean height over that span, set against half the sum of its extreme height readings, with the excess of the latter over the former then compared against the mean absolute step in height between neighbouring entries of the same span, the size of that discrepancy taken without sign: 0.10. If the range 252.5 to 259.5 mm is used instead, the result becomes 0.18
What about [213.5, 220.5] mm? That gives 0.16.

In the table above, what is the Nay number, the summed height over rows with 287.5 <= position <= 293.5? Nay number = 25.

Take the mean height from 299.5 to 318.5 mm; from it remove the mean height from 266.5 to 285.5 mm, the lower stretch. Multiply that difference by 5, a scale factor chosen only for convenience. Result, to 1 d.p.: 1.0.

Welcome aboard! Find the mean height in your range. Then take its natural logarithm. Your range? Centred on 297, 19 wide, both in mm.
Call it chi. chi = 1.4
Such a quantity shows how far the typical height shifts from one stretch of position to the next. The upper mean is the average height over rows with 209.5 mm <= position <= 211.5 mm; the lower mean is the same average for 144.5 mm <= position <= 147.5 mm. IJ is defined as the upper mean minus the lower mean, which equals -1.0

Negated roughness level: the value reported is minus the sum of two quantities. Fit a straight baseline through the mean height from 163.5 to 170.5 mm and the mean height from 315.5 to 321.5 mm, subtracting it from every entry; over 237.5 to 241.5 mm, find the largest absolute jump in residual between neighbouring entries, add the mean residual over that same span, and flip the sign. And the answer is 1.8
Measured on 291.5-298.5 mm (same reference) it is -0.2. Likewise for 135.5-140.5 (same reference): -0.7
